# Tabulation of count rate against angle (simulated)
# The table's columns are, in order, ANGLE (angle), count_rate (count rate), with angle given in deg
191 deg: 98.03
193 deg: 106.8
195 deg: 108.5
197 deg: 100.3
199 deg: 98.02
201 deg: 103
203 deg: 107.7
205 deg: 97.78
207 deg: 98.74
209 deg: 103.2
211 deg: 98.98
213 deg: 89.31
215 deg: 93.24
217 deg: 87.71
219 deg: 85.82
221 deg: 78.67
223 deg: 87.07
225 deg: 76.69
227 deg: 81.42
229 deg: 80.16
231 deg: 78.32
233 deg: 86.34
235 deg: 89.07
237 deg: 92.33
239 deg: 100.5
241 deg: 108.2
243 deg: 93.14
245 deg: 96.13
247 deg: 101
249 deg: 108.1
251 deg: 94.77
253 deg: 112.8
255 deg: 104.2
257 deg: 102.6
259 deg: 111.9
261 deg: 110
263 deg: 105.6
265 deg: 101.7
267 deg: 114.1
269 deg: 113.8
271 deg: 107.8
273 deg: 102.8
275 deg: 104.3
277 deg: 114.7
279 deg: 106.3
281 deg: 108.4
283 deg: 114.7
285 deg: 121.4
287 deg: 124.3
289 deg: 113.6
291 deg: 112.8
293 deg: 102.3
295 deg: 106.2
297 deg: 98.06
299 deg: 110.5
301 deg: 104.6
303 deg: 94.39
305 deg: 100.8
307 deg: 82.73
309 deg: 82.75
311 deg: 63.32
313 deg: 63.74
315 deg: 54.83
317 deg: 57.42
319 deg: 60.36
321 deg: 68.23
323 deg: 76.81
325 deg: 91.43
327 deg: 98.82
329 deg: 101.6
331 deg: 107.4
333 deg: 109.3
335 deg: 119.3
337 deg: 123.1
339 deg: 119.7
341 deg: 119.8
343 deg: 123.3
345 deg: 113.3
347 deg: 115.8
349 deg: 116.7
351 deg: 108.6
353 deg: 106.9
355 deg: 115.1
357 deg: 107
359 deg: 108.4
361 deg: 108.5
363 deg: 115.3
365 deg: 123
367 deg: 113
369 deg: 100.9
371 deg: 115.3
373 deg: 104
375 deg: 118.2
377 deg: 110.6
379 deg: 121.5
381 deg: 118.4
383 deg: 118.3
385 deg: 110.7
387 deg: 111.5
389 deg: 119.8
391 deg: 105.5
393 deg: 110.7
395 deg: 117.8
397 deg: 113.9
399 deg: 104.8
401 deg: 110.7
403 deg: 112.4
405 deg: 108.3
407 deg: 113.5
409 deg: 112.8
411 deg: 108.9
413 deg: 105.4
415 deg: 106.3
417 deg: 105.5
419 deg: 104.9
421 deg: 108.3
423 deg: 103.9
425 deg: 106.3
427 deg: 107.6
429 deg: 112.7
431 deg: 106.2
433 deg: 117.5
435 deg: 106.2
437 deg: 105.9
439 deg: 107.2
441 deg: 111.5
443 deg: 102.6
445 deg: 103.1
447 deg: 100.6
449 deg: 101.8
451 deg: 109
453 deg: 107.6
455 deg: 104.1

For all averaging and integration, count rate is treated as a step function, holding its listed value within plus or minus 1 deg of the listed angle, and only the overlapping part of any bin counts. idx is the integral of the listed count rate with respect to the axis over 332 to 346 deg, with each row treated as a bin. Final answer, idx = 1656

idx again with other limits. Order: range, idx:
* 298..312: 1278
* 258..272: 1530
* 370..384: 1613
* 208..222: 1274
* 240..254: 1428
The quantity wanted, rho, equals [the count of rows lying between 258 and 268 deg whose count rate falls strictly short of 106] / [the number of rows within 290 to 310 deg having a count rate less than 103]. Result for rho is 0.3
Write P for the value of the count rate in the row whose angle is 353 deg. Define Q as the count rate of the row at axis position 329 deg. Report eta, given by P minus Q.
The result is 5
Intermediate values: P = 106.9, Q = 101.6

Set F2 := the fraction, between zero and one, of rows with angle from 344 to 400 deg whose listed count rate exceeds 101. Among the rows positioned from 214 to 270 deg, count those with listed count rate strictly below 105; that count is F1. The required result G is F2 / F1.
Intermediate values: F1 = 20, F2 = 0.96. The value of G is 0.05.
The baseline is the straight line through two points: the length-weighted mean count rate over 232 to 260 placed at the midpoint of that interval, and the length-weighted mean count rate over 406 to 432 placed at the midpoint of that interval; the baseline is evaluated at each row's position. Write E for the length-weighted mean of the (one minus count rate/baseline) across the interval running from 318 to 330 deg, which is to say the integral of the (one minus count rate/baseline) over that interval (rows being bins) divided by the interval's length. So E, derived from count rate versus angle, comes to 0.20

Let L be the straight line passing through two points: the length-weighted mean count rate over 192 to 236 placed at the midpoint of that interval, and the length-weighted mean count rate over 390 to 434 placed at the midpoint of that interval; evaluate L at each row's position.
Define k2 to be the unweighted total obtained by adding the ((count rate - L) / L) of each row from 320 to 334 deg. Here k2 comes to -0.60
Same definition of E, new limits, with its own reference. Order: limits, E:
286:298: -0.07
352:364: -0.05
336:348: -0.14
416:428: 0.02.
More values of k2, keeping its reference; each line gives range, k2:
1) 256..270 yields 0.85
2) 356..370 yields 0.38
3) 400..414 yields 0.09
